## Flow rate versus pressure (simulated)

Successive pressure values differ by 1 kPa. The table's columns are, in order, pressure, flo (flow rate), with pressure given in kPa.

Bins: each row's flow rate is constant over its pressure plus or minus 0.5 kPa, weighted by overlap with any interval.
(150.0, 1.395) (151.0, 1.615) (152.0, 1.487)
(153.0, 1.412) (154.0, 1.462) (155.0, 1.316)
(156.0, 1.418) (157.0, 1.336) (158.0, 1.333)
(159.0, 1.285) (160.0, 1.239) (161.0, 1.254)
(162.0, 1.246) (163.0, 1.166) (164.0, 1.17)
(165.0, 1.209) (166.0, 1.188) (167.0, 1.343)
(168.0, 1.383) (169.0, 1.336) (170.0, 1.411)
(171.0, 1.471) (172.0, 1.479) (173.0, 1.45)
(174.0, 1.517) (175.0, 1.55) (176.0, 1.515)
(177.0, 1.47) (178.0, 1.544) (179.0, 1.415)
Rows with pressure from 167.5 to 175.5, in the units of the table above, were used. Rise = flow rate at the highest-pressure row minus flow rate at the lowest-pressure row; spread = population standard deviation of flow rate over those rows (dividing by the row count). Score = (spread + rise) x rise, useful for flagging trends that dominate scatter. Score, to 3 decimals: 0.039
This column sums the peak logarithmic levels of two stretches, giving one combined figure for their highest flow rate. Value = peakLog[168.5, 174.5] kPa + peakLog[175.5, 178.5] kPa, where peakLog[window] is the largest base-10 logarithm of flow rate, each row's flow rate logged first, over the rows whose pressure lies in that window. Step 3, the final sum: 0.370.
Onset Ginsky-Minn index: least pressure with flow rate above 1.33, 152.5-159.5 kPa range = 153.0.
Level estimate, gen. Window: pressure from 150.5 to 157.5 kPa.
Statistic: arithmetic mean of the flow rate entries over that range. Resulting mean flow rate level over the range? 1.44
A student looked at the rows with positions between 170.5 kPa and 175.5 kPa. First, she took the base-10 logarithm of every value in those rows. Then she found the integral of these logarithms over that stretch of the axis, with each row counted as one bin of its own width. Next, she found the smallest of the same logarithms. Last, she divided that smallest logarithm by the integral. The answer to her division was 0.19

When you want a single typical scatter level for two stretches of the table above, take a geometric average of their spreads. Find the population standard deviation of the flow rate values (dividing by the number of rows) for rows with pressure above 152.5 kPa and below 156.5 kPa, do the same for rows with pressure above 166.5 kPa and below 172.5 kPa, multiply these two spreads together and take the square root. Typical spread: 0.0547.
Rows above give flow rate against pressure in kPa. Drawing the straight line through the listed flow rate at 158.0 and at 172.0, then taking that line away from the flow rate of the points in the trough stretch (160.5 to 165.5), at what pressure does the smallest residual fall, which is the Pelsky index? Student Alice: 164.0 kPa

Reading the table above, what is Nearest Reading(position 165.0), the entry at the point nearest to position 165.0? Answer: 1.209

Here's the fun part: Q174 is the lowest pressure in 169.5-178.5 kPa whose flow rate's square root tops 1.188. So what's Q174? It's 171.0 kPa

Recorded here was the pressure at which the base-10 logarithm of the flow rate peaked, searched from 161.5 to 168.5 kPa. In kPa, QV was 168.0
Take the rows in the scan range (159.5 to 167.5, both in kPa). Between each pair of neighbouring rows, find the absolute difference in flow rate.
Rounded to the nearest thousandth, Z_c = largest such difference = 0.155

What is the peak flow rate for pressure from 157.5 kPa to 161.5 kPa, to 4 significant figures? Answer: 1.333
